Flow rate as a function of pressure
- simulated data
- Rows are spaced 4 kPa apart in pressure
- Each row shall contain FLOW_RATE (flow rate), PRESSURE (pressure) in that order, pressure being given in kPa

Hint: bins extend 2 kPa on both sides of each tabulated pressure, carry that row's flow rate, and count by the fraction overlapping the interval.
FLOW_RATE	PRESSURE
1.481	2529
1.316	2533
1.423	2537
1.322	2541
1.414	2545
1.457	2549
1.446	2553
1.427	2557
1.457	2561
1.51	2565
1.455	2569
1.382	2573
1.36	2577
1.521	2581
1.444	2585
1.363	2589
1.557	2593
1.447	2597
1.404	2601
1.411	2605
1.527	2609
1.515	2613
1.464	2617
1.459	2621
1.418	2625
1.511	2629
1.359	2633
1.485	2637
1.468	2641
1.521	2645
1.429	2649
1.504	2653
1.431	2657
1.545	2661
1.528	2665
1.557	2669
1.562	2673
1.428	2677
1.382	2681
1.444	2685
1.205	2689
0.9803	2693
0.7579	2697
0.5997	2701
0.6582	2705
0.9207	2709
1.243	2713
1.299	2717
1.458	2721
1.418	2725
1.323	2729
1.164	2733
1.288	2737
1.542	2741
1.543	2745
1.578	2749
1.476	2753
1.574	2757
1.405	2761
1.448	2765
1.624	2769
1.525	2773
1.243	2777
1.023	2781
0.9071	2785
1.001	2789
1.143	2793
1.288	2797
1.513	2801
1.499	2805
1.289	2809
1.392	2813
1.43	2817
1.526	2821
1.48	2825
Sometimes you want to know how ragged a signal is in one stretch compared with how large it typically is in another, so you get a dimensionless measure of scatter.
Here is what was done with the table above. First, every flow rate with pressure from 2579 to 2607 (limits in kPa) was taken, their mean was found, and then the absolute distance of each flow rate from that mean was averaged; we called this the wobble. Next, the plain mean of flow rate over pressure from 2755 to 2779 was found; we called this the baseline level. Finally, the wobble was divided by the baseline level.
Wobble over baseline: 0.0348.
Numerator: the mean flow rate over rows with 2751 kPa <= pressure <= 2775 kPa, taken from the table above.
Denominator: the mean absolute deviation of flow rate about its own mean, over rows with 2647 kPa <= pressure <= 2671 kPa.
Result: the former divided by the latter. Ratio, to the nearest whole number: 33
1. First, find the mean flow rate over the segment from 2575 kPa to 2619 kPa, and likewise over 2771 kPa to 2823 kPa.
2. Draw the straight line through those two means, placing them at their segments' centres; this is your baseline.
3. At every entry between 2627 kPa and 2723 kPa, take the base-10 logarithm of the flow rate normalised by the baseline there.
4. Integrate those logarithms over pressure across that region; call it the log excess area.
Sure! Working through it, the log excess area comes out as -4.09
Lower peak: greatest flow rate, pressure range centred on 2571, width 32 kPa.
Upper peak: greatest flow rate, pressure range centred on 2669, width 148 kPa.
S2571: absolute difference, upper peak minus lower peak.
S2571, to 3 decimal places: 0.041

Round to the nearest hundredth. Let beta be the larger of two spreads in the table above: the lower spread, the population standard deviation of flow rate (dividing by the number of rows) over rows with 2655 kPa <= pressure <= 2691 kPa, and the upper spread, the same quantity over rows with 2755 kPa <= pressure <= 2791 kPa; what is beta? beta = 0.26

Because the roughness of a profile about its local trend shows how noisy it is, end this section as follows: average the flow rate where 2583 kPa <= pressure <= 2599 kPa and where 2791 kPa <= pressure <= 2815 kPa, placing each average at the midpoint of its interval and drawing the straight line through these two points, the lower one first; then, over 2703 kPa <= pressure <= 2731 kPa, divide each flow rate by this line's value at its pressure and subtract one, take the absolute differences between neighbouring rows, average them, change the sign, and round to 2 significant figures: -0.11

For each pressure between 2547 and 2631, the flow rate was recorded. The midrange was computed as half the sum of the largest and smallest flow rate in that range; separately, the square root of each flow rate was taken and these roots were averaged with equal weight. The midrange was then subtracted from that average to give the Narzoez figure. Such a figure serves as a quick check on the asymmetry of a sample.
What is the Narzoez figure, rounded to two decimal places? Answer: -0.25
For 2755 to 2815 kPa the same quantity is -0.12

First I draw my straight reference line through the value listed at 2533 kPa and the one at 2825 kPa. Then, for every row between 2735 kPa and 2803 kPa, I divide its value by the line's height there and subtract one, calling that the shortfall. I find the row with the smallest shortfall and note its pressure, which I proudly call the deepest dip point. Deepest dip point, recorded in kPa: 2785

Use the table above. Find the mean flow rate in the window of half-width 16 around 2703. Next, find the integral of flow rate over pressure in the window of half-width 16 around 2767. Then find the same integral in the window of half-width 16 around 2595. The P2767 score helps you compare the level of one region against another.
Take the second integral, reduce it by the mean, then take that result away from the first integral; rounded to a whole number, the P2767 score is 0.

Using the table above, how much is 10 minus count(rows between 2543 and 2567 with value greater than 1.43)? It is 6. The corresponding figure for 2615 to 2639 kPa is 6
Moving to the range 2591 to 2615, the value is 6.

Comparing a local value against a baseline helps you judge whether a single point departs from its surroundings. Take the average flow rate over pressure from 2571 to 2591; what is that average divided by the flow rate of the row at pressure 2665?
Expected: 0.93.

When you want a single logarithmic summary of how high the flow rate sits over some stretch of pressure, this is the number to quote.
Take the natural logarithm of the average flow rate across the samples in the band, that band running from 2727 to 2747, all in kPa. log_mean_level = 0.32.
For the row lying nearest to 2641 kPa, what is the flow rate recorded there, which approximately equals 1.468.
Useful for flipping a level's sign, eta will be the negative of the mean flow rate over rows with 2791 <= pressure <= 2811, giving -1.35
